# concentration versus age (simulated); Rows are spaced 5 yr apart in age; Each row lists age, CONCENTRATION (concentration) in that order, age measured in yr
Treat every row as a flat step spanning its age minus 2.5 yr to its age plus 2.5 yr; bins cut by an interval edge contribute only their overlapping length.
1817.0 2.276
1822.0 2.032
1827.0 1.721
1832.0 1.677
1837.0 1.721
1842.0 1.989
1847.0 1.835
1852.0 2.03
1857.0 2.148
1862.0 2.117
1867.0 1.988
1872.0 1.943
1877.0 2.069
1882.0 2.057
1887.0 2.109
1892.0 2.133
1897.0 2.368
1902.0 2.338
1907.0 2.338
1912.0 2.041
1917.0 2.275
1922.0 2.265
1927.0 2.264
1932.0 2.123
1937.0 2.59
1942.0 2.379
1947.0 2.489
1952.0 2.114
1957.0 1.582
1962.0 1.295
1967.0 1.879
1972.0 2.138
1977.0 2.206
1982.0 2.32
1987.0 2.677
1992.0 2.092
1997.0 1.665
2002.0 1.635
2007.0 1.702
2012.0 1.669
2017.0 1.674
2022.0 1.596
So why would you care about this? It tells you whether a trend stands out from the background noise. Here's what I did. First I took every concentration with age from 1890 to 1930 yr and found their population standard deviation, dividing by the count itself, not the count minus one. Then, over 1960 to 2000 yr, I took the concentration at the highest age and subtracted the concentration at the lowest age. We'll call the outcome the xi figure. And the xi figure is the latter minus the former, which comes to 0.27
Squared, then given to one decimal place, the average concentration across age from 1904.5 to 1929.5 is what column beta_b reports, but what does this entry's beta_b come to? 5.0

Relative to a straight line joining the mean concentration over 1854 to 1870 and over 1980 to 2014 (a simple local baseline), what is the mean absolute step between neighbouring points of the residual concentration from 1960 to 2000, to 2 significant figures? 0.34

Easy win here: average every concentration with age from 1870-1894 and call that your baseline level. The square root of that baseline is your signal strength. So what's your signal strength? 1.436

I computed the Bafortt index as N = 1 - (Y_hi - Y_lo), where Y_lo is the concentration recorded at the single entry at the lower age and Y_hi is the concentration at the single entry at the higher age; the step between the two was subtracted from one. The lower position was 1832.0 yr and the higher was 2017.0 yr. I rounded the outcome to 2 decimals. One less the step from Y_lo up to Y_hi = 1.00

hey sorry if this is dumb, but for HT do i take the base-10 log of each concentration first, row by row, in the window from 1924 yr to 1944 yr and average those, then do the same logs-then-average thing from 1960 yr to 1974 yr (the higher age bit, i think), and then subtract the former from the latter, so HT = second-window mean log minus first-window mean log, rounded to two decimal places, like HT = -0.13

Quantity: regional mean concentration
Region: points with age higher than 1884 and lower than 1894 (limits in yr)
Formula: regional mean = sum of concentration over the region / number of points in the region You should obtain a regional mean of 2.12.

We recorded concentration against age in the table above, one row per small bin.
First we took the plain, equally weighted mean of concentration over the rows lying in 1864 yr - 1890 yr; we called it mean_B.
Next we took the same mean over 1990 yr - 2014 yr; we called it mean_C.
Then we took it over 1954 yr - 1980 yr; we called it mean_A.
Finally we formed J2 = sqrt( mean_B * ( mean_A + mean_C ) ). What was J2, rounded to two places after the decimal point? 2.70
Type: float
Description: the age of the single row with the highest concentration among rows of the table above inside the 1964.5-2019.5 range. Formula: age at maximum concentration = 1987.0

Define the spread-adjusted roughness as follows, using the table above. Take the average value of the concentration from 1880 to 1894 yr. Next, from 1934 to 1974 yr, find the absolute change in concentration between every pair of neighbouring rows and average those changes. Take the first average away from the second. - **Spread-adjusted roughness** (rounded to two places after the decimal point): -1.76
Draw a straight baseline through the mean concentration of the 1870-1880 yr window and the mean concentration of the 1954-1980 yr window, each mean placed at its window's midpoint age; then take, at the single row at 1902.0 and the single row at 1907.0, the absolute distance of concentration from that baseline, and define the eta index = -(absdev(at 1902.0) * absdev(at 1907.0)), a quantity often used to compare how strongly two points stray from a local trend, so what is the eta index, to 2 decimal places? -0.15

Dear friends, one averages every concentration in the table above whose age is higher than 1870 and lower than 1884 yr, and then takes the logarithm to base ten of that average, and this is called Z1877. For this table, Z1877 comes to 0.31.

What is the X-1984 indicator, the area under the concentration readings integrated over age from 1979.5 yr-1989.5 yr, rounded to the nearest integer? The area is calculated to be 25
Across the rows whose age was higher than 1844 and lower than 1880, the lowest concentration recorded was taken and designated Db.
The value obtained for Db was 1.835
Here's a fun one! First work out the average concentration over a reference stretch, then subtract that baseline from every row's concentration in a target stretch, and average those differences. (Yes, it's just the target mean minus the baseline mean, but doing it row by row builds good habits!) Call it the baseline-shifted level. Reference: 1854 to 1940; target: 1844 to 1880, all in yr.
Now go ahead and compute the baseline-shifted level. -0.168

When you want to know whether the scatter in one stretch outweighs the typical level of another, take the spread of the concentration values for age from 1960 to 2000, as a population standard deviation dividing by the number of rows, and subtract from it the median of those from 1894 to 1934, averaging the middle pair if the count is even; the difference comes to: -1.88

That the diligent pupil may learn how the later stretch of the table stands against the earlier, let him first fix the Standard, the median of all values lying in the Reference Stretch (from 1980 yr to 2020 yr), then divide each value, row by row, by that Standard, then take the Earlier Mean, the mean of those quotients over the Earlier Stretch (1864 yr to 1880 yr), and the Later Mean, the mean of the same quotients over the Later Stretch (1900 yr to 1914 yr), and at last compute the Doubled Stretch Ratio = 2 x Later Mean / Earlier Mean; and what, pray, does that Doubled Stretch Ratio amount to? 2.24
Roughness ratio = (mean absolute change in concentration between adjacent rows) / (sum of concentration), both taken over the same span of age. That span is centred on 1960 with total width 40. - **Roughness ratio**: 0.020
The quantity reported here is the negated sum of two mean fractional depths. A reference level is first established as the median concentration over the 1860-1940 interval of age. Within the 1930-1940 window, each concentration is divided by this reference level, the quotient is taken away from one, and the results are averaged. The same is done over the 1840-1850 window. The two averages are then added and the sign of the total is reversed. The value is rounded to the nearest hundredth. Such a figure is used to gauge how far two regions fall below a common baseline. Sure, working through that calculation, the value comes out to 0.01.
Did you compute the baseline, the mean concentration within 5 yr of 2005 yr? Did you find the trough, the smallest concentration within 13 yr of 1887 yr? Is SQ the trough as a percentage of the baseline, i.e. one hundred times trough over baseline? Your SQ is 123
